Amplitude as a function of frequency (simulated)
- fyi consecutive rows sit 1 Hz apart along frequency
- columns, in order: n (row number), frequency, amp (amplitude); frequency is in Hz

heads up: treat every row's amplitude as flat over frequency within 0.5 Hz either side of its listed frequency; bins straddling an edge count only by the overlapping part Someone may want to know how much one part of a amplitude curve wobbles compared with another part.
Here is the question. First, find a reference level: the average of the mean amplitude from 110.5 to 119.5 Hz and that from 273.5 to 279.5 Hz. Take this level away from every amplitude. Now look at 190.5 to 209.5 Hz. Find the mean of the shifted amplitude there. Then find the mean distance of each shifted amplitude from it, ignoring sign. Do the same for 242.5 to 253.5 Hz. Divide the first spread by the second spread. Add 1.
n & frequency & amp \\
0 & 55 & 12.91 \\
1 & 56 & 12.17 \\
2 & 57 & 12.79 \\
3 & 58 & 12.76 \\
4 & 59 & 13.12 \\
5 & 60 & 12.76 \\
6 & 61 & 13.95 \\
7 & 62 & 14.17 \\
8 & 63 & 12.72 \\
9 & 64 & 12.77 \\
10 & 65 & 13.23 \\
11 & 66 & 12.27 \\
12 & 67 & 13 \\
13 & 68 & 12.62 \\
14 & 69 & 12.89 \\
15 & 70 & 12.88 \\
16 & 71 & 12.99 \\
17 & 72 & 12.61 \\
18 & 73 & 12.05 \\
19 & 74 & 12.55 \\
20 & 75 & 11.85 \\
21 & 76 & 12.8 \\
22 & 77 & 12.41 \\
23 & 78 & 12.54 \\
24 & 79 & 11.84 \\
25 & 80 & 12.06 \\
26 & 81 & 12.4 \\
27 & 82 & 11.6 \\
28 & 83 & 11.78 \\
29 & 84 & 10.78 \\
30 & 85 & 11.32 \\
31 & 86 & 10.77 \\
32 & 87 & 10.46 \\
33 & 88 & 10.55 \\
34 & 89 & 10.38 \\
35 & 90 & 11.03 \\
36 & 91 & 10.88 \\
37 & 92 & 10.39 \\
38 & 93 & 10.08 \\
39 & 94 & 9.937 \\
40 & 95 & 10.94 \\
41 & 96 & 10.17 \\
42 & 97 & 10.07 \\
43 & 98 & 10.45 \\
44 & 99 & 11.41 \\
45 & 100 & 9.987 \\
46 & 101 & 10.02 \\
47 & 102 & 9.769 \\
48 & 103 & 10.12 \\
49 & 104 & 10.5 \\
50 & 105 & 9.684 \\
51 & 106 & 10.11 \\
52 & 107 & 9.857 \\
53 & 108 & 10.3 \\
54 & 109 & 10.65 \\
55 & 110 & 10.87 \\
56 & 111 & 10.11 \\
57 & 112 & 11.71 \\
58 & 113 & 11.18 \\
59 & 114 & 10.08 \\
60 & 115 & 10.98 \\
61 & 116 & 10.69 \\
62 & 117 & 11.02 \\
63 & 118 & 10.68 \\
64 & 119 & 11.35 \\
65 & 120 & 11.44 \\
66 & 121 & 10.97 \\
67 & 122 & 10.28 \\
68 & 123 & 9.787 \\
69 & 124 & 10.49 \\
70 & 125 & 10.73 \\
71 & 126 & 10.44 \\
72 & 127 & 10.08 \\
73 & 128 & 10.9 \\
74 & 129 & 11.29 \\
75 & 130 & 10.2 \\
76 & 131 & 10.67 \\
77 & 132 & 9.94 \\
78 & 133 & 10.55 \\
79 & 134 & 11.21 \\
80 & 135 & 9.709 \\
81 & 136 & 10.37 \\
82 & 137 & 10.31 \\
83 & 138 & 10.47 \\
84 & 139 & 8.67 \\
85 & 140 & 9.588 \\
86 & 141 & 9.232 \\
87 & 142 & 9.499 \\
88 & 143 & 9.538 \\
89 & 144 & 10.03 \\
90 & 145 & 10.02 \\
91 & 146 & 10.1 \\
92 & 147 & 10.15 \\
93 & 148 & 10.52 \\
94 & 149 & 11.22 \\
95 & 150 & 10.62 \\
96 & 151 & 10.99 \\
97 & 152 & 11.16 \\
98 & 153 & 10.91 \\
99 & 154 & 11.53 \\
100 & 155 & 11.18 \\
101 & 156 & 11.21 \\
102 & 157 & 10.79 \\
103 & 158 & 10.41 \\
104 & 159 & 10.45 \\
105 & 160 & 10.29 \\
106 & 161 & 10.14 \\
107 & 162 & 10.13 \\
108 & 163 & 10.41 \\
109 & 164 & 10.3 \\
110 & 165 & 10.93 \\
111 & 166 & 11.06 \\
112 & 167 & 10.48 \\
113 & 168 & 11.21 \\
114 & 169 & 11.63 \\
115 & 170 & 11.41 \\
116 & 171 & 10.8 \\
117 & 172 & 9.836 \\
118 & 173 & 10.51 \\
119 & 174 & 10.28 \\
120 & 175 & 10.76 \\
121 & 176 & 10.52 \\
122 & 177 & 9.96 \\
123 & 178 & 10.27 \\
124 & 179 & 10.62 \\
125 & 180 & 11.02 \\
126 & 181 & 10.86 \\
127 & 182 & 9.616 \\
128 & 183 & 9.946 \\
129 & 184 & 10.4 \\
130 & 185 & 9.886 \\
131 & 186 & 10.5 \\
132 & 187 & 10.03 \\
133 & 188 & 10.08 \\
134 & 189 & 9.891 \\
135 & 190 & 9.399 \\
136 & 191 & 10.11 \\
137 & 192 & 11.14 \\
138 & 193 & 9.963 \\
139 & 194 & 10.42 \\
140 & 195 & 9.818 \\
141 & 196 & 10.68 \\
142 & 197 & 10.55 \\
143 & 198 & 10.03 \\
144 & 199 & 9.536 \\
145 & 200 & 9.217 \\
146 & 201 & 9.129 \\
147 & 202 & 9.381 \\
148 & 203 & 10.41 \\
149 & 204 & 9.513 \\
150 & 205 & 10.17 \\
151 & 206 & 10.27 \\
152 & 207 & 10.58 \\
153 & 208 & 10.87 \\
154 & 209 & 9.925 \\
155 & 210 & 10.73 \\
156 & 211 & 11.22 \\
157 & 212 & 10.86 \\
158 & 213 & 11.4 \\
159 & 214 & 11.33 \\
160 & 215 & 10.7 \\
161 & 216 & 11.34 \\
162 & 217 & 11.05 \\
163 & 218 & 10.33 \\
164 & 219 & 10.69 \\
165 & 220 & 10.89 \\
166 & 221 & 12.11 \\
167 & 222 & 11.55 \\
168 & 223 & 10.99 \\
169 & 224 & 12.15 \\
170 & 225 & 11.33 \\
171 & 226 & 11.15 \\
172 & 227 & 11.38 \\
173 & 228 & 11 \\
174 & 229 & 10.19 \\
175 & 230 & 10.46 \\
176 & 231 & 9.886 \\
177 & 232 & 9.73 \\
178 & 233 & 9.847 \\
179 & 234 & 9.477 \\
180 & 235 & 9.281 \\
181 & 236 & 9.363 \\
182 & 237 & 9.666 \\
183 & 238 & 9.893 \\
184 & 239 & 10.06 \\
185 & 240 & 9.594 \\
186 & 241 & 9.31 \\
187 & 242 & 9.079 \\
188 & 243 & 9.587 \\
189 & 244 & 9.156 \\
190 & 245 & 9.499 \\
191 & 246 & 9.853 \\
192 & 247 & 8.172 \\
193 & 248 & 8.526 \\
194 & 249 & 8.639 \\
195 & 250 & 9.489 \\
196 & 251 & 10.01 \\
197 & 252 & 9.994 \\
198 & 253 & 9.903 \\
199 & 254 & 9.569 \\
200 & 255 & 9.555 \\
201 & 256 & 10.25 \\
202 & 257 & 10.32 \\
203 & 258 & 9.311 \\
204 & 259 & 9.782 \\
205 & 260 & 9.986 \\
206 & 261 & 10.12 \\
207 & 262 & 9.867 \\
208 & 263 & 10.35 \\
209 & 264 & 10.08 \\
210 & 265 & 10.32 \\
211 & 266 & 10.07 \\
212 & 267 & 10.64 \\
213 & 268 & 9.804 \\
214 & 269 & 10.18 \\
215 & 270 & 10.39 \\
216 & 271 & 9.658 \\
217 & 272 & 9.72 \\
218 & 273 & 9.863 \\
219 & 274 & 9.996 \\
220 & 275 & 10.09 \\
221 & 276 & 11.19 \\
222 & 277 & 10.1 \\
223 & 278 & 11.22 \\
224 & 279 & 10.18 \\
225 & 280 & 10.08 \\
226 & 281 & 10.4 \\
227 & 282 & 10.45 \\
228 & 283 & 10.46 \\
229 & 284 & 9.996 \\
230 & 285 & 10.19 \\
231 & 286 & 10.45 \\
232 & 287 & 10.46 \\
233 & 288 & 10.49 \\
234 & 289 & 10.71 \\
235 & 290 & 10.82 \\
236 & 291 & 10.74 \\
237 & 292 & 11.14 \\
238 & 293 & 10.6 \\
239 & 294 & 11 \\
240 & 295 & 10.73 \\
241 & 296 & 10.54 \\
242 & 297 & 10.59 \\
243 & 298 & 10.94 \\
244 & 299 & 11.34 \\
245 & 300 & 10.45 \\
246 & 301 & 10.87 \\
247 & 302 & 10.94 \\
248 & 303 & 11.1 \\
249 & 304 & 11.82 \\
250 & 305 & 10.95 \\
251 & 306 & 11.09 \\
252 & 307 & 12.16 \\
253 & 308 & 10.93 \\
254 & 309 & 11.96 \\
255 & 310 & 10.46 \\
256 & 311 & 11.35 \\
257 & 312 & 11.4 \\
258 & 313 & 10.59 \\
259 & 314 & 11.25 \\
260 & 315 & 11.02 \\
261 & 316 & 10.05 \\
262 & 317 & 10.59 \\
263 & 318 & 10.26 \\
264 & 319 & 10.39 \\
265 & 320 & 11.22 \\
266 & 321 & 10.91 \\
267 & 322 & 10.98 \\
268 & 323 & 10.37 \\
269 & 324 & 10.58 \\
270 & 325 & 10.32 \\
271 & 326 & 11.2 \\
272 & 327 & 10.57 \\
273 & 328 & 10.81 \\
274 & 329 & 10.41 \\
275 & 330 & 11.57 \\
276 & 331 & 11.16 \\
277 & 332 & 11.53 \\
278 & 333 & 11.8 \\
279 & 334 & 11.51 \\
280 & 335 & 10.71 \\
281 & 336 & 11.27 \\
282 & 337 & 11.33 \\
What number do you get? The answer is 1.86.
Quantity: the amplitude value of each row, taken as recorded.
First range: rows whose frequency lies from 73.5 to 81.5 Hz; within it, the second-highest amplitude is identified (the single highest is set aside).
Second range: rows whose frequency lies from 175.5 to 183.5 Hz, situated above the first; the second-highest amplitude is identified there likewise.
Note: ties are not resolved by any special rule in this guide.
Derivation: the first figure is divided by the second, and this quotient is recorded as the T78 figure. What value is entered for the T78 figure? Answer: 1.16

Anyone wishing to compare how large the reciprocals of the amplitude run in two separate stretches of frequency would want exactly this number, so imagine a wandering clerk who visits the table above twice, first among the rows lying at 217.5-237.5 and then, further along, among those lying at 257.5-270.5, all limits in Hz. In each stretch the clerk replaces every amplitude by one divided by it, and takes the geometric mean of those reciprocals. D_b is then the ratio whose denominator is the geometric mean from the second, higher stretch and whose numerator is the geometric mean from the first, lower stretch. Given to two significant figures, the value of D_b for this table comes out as 0.95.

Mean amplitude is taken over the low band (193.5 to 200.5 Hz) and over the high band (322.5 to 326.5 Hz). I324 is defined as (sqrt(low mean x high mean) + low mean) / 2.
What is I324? 10.2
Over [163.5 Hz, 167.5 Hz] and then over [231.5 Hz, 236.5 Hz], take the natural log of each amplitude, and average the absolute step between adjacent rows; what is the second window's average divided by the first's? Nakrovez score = 0.48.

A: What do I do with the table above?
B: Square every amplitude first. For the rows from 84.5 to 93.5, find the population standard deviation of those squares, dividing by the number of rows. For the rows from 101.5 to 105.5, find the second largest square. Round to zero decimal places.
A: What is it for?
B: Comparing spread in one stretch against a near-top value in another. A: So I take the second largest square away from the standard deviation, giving -95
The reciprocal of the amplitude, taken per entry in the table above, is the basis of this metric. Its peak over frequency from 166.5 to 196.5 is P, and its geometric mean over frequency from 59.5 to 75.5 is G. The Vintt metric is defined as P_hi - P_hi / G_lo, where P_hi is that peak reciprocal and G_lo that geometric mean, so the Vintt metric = -1.26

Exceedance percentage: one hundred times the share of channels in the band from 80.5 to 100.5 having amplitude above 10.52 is 55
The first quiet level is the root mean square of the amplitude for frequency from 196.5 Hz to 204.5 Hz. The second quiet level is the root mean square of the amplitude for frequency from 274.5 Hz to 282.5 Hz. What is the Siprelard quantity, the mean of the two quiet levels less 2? 8.1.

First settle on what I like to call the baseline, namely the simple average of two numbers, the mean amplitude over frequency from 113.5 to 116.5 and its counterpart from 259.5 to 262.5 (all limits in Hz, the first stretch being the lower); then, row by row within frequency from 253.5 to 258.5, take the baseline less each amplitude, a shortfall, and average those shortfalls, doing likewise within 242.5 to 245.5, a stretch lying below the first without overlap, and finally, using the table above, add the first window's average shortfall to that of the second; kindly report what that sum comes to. 1.4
